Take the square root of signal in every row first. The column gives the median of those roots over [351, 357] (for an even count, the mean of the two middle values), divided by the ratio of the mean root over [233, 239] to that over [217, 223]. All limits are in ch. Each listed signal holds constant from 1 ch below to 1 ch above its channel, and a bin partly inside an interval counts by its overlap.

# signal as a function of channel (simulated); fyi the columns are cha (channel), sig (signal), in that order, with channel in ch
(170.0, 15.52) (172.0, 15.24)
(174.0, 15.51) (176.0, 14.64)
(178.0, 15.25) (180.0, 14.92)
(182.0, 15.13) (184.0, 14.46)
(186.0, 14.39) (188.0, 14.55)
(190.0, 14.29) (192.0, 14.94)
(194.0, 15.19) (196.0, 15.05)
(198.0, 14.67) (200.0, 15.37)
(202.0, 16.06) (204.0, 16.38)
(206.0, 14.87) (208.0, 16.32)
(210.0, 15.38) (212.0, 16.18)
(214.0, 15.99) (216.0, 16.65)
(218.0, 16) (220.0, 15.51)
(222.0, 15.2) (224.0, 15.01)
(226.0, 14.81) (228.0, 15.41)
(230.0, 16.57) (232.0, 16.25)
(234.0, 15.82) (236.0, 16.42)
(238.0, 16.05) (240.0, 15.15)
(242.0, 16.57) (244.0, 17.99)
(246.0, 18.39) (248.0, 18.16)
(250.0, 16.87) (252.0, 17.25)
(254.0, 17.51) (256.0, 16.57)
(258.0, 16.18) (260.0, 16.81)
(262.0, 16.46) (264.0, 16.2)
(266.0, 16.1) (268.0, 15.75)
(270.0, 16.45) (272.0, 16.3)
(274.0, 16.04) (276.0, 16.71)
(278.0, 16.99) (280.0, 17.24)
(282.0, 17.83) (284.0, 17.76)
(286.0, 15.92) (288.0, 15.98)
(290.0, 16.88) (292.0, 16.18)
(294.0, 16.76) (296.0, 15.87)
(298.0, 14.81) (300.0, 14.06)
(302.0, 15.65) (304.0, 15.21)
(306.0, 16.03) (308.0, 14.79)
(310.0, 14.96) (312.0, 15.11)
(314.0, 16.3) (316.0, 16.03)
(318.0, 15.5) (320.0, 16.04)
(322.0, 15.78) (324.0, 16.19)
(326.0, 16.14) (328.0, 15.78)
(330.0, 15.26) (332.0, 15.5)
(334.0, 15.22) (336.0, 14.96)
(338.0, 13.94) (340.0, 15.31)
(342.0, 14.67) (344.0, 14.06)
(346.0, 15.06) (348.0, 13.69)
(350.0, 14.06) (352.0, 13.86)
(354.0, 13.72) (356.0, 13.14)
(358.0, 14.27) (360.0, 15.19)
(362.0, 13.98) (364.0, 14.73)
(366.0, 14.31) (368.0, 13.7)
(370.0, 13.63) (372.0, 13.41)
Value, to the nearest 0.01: 3.64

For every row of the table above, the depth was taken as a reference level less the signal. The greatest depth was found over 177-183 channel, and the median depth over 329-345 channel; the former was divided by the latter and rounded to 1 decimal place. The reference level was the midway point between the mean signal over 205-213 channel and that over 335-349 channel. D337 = 10.8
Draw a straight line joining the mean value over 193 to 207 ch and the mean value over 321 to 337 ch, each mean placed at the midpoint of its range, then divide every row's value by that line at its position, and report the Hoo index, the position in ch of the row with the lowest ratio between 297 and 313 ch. 300.0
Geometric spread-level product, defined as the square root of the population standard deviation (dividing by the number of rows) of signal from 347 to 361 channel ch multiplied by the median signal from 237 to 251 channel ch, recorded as 3.2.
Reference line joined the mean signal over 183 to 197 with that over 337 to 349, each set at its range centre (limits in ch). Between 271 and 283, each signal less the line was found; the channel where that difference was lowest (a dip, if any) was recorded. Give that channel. 274.0 ch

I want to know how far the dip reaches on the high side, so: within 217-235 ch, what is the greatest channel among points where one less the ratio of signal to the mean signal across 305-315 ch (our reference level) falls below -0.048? 232.0 ch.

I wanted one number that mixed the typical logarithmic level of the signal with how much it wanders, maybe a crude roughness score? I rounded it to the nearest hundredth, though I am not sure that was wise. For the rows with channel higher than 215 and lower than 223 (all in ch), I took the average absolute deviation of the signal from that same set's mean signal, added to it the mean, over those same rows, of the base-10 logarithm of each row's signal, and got 1.68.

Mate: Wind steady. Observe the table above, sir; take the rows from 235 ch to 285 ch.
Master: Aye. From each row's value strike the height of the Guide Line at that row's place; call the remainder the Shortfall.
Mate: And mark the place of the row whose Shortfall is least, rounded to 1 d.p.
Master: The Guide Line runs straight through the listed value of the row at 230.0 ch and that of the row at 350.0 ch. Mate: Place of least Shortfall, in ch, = 240.0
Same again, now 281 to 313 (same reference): 300.0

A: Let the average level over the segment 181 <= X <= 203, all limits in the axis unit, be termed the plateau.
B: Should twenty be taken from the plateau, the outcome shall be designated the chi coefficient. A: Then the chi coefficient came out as -5.1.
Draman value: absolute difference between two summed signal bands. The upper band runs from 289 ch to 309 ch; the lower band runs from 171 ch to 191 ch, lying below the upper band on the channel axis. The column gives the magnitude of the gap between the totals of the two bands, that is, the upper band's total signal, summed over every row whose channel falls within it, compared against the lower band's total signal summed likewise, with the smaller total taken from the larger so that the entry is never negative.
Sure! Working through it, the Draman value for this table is 7.9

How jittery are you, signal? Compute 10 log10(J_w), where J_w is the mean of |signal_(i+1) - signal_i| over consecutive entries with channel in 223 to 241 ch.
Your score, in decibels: -2.4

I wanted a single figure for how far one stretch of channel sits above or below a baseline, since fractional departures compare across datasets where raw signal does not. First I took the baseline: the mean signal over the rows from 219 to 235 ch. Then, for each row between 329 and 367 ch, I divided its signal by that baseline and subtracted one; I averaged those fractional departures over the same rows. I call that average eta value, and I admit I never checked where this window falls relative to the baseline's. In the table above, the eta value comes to -0.071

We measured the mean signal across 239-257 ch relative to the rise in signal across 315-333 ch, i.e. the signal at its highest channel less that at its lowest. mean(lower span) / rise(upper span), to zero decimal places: -32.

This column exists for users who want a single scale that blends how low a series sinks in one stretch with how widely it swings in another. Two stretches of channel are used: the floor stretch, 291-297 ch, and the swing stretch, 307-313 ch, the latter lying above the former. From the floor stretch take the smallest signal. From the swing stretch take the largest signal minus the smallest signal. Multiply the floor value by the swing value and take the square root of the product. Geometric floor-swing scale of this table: 2.3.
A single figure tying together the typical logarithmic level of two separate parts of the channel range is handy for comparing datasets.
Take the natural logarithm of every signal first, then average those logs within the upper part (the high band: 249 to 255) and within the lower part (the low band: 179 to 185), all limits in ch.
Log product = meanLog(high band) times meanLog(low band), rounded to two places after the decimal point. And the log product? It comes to 7.67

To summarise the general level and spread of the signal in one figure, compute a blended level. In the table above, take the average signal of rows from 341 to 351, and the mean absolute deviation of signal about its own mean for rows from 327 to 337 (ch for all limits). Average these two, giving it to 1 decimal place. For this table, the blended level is 7.3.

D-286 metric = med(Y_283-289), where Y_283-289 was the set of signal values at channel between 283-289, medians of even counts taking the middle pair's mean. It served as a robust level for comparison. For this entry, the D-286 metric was 16.0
